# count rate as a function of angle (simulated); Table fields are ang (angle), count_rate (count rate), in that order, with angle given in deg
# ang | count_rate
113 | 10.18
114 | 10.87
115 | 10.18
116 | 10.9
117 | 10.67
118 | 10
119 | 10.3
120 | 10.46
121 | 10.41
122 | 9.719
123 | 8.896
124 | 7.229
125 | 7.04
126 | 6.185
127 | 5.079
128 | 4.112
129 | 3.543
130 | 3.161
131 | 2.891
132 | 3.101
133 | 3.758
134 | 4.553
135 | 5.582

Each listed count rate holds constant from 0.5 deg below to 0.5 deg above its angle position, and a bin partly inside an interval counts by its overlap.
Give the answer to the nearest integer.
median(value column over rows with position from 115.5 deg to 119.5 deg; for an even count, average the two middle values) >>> 10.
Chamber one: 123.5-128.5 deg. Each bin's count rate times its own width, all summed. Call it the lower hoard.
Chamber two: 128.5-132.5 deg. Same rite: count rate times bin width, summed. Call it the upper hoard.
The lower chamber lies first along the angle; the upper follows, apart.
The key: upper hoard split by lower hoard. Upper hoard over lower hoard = 0.43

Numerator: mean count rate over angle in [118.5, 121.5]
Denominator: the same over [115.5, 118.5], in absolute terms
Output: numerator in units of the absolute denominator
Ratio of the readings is 1.0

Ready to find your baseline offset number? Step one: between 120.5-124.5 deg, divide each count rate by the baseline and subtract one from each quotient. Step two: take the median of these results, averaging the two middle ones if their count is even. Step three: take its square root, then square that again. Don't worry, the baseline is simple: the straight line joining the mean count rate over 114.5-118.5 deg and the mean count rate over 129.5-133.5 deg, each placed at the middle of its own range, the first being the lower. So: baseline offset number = 0.23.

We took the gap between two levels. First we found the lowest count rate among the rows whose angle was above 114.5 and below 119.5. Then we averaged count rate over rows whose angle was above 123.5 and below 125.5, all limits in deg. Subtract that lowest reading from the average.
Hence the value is -2.9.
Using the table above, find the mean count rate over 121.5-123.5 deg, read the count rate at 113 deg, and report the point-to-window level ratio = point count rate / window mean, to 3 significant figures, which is 1.09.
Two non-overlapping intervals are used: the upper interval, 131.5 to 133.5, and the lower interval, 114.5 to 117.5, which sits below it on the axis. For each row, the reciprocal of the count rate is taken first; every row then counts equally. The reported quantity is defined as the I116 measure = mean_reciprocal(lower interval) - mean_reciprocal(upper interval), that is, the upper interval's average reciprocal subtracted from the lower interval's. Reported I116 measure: -0.20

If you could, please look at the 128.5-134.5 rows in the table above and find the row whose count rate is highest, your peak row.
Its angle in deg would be 134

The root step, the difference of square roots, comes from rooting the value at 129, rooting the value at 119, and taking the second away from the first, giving -1.3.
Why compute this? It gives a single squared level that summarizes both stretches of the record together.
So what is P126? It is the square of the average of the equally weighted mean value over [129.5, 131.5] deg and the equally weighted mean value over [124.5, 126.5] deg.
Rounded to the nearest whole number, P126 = 23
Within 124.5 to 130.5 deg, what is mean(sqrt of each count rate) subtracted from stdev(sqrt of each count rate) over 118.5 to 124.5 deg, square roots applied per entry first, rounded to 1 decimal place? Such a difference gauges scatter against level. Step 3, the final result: -2.0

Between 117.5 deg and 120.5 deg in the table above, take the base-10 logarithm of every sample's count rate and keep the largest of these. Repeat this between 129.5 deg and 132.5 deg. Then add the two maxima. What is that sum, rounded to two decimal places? 1.52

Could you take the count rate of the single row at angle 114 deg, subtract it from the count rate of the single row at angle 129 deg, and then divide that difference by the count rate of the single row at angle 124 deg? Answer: -1.0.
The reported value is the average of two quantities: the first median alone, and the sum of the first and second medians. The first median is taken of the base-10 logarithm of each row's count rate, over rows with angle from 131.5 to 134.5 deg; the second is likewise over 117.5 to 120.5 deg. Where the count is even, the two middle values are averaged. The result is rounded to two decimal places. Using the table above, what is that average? 1.08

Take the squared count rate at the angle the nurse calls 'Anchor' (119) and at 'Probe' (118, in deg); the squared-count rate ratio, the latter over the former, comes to 0.94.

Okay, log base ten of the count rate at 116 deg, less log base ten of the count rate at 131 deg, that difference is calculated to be 0.58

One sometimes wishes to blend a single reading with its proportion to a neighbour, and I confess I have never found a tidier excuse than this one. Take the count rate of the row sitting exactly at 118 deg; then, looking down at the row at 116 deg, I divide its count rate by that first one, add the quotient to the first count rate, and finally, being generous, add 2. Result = 13.1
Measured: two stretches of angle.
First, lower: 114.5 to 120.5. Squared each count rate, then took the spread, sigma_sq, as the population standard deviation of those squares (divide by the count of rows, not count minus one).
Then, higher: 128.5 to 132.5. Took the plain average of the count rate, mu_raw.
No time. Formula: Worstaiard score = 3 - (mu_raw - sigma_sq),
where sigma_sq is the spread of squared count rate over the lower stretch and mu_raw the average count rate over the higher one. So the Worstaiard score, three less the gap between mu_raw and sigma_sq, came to 6.1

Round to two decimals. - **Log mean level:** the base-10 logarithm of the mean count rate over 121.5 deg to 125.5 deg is 0.91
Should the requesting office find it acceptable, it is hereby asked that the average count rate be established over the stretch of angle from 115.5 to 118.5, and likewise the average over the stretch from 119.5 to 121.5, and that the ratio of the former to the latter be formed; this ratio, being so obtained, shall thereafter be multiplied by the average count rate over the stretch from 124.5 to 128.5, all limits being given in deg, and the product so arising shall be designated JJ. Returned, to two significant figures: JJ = 5.7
